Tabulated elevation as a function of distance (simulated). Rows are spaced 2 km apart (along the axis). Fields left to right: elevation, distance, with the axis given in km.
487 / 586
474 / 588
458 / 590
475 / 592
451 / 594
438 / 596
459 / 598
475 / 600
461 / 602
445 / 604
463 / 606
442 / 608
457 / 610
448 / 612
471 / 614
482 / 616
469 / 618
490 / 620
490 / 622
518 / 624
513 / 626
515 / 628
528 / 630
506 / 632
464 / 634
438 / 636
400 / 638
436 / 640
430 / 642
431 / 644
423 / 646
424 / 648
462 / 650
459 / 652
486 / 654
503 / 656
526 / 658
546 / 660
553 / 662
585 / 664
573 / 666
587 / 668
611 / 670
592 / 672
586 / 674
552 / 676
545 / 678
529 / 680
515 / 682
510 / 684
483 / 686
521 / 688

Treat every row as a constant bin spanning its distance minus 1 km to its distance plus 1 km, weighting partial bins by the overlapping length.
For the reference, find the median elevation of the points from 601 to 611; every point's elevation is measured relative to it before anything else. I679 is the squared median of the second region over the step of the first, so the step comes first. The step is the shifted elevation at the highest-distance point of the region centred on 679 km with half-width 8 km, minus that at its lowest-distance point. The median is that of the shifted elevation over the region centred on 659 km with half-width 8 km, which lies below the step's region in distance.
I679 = -57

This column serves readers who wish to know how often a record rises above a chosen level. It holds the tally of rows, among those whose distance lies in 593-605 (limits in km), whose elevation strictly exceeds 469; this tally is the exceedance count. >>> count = 1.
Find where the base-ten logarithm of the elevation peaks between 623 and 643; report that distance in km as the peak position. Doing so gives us 630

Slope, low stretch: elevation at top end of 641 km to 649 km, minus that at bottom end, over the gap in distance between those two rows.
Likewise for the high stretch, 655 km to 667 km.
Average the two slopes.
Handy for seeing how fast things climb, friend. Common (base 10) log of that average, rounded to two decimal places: 0.48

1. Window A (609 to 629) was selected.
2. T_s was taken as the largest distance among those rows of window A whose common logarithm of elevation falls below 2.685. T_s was 618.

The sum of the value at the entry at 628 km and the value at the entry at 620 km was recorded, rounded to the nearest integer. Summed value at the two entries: 1005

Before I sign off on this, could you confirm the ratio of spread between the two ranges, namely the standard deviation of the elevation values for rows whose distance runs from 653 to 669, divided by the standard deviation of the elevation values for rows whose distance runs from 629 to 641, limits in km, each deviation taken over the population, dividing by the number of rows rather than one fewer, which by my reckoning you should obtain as 0.8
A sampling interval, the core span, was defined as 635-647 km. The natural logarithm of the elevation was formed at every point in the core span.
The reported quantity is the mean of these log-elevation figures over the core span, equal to 6.05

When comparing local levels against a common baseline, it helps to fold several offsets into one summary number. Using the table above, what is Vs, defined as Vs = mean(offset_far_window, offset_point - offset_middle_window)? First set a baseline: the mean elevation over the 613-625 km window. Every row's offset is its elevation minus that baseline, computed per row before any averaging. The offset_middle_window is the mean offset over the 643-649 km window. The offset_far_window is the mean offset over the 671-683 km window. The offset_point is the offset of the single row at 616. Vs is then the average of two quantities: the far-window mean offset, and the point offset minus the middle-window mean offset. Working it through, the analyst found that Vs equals 61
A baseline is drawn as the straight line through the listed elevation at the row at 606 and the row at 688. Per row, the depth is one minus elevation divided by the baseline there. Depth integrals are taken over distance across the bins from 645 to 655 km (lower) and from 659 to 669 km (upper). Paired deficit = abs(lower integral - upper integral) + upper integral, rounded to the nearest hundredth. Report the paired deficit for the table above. 0.88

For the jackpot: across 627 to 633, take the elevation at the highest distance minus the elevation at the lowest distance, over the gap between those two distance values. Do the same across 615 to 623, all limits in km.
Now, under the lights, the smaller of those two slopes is -2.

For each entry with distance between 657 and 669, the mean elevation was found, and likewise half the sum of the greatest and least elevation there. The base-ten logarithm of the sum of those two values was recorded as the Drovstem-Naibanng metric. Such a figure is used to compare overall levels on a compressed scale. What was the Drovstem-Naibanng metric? 3.05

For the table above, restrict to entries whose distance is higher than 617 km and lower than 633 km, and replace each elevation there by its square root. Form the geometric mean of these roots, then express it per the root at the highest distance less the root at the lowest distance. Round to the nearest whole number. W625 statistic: 27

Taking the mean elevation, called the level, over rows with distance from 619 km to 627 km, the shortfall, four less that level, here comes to -499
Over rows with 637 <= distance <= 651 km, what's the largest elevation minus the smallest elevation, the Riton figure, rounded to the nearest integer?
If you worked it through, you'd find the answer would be 62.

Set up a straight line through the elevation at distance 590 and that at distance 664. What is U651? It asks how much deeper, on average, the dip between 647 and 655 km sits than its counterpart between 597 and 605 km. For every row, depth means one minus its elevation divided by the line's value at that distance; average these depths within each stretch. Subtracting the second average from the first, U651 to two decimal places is 0.15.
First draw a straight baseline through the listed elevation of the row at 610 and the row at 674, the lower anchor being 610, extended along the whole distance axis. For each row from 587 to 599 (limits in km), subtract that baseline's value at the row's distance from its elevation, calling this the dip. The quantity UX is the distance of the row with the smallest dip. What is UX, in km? 596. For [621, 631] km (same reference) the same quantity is 622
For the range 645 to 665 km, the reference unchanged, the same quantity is 648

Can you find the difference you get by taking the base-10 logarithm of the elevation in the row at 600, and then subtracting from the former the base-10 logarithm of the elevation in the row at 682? -0.035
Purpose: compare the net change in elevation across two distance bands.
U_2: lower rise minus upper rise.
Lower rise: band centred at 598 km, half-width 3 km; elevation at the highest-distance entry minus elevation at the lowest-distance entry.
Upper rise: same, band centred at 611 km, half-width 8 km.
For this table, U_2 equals 13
